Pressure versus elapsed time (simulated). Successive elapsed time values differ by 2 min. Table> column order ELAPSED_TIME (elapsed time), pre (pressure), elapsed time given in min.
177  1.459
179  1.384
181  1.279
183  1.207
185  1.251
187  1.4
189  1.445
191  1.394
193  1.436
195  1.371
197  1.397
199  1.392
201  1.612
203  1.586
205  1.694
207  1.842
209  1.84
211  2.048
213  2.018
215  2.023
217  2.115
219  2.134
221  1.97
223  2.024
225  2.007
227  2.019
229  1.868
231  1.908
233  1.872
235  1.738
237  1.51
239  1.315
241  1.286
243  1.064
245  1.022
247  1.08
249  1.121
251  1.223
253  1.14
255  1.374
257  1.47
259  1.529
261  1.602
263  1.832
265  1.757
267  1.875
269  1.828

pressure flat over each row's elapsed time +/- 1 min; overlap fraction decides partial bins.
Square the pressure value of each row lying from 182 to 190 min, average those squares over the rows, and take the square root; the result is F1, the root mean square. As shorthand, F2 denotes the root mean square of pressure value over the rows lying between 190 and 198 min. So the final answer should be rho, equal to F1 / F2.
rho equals 0.9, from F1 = 1.33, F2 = 1.4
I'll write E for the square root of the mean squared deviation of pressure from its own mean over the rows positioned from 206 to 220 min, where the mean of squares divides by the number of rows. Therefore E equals 0.110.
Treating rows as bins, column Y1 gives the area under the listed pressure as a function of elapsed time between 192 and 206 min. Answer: 21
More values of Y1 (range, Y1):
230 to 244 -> 21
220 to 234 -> 27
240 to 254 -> 16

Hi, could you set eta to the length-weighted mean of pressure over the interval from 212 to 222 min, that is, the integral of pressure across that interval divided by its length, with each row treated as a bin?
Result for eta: 2.1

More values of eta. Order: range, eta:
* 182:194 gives 1.4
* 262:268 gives 1.8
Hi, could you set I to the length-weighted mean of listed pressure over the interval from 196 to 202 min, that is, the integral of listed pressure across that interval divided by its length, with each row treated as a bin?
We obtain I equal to 1.5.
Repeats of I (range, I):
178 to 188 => 1.3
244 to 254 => 1.1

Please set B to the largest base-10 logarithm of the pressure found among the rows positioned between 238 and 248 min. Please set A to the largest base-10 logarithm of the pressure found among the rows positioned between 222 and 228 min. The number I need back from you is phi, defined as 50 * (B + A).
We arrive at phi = 21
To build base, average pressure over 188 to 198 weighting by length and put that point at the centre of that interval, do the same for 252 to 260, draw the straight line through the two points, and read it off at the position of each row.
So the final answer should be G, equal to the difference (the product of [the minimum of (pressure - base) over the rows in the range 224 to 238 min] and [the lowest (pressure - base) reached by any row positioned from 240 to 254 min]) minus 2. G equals -2.04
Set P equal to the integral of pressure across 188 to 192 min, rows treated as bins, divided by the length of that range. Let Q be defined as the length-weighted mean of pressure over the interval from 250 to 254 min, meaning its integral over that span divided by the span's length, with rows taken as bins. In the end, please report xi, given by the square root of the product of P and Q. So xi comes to 1.30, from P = 1.42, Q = 1.2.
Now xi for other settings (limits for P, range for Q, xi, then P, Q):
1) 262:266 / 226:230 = 1.87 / 1.79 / 1.9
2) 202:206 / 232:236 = 1.72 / 1.64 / 1.8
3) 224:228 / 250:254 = 1.54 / 2.01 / 1.2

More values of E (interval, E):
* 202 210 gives 0.108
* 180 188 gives 0.072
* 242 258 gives 0.149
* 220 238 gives 0.157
